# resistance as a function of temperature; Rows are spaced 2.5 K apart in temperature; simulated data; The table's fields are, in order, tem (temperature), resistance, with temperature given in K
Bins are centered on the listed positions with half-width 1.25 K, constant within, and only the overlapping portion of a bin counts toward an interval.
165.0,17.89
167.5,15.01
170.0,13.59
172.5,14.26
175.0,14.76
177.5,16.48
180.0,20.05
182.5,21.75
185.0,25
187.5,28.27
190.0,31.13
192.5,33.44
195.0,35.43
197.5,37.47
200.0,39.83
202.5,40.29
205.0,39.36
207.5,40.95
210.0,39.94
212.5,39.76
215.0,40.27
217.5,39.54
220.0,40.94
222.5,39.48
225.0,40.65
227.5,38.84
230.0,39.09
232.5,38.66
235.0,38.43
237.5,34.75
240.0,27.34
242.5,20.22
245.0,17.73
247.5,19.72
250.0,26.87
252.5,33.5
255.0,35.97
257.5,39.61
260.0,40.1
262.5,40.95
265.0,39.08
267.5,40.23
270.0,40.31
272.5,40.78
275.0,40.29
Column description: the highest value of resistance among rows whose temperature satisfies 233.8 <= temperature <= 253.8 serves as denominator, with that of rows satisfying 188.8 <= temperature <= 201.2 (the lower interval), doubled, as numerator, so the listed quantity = 2.07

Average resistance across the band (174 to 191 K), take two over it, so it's 0.089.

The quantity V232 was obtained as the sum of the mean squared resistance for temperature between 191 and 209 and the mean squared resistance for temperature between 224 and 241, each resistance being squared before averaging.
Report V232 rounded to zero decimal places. 2833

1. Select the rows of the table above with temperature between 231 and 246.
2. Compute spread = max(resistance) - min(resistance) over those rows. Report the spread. 20.9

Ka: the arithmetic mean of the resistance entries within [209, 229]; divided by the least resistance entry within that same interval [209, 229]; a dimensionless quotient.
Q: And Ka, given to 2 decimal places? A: 1.03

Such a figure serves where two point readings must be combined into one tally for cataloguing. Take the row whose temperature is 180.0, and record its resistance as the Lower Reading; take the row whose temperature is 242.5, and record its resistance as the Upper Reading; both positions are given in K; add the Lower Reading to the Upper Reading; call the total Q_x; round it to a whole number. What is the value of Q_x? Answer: 40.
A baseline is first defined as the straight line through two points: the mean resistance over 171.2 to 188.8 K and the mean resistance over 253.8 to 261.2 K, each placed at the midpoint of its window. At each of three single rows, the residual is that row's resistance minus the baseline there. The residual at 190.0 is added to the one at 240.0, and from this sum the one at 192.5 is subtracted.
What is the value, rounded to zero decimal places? -9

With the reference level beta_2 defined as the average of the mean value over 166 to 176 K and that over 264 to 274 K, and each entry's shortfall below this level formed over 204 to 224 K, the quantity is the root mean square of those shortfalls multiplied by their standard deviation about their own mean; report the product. 8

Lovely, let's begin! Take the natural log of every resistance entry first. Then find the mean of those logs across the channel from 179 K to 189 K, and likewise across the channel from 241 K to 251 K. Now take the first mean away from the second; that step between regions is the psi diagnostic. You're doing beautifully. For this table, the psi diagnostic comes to -0.1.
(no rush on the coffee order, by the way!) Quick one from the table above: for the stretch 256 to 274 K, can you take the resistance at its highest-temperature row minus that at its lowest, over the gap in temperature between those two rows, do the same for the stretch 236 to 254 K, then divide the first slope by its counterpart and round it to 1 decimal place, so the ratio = -0.9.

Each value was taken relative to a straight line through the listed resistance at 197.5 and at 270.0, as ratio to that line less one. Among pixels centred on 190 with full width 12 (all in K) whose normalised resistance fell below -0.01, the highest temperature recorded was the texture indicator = 195.0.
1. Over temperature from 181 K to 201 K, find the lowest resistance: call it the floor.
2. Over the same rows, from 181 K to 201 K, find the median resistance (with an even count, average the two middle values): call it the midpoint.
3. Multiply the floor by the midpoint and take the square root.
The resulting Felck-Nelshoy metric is 26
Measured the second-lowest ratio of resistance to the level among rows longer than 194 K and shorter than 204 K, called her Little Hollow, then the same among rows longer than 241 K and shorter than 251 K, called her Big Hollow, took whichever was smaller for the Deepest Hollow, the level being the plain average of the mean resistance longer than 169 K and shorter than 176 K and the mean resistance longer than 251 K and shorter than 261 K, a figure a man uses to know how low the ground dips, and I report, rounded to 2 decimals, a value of 0.77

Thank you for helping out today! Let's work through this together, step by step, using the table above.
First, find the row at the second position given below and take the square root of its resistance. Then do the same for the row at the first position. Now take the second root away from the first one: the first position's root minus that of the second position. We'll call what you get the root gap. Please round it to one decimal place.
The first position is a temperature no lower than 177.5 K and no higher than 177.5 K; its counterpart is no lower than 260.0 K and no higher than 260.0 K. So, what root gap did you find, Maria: -2.3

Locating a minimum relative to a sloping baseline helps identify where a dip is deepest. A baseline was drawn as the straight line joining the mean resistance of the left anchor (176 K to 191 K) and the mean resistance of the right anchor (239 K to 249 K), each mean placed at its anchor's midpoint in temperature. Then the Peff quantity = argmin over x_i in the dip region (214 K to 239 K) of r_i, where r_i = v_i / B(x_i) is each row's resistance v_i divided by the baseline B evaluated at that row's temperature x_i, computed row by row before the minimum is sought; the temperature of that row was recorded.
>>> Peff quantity 237.5 K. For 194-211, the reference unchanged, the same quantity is 195.0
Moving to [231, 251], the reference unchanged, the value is 245.0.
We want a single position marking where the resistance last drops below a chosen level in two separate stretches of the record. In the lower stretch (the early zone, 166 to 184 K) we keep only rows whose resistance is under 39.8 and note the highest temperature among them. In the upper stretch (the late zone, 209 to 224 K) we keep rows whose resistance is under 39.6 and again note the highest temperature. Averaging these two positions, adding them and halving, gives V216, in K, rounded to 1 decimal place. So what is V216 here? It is 202.5 K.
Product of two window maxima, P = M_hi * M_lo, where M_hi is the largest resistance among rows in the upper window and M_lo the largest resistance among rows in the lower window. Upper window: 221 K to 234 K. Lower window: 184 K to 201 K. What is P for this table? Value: 1619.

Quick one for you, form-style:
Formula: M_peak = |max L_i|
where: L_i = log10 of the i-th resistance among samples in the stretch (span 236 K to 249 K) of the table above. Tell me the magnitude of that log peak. 1.54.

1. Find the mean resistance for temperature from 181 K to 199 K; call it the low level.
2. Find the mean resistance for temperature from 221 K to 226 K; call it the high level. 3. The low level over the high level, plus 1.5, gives 2.26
